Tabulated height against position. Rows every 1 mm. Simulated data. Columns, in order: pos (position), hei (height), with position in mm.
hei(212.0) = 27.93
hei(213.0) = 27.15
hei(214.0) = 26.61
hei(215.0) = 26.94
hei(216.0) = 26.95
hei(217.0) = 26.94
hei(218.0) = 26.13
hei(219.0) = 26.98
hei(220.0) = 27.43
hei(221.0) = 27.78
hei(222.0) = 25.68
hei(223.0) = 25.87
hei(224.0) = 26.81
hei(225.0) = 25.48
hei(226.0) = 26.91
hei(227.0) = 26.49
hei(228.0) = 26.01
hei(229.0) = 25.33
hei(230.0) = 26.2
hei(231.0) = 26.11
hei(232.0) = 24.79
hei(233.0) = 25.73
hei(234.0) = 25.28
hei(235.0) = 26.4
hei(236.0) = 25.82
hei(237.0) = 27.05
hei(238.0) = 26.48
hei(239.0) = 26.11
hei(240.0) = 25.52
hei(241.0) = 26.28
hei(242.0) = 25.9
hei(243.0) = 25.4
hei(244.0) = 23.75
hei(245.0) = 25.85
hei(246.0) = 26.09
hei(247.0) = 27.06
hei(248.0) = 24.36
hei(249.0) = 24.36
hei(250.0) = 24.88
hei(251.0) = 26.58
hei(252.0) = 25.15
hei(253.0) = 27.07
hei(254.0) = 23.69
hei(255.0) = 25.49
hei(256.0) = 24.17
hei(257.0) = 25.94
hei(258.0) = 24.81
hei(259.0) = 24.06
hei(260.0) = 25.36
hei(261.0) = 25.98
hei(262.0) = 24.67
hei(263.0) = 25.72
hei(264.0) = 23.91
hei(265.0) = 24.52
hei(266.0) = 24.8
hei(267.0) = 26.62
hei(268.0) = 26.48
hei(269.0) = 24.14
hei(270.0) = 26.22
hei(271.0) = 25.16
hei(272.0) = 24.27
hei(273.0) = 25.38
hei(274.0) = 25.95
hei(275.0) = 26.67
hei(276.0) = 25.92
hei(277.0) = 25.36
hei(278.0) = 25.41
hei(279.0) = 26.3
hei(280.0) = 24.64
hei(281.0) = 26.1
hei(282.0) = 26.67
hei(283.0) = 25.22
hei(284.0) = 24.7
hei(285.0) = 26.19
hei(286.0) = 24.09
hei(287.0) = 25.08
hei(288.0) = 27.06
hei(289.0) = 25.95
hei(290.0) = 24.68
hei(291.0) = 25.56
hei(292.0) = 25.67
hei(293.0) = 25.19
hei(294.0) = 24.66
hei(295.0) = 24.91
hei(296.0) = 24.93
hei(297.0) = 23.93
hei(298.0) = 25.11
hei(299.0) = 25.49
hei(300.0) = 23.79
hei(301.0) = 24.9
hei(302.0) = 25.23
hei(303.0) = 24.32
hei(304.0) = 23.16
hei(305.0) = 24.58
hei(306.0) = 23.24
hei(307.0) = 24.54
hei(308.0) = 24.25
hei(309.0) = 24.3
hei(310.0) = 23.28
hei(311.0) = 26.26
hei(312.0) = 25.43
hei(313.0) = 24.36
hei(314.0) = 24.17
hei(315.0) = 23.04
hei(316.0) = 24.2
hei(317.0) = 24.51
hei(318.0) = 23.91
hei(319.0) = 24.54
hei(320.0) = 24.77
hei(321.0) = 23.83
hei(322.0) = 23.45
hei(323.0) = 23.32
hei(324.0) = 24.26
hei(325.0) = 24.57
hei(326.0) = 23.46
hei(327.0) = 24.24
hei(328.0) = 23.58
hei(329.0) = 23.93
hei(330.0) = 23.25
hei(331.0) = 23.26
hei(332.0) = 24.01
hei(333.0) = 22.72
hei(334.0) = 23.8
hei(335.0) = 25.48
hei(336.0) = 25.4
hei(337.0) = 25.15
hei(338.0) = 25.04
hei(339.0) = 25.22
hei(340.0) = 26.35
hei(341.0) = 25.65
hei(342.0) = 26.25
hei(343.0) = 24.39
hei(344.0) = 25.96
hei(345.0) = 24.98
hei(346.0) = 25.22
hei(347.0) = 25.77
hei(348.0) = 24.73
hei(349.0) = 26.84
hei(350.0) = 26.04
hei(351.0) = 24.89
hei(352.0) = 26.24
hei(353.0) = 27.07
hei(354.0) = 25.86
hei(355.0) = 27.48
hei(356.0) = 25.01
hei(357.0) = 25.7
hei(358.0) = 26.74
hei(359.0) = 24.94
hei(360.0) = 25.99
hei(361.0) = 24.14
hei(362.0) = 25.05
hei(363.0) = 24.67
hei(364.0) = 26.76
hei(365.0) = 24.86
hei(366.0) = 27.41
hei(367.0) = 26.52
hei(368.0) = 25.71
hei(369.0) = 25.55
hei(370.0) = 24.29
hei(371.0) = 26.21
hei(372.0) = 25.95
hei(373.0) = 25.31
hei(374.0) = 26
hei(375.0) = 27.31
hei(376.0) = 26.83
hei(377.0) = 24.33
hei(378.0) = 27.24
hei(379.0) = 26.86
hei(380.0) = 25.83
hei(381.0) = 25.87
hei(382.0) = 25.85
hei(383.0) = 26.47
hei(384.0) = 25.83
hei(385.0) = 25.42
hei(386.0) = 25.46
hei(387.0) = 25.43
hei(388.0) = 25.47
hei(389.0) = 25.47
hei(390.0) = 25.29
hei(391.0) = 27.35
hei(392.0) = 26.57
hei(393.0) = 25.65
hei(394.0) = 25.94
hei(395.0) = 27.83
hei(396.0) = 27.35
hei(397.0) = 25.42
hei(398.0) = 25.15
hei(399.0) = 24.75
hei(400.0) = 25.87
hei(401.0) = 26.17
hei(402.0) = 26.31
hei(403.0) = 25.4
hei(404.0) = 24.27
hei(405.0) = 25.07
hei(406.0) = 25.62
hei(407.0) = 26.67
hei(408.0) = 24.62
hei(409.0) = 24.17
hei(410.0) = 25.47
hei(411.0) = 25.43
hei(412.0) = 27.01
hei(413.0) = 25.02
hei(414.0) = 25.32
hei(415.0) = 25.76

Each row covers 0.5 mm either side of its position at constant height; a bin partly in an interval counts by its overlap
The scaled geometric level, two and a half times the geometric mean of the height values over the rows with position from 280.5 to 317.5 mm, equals 62.0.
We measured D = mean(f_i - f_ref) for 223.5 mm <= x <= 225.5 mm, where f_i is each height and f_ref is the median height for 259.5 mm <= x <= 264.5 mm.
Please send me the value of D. 0.8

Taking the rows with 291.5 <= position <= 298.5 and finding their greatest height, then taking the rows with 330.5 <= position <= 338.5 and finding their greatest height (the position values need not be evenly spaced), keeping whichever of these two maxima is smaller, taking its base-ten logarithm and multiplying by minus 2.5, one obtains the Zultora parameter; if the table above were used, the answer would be -3.52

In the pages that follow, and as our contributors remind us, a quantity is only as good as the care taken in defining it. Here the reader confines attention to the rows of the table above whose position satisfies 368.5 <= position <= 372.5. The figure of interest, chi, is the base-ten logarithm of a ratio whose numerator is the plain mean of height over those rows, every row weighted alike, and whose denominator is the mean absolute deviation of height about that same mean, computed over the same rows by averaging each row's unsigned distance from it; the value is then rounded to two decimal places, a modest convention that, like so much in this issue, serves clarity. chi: 1.62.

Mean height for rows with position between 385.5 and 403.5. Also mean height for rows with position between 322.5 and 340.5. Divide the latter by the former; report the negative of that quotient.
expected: -0.94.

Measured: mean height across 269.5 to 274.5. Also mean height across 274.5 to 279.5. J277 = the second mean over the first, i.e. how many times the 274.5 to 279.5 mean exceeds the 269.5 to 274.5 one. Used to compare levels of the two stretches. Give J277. 1.02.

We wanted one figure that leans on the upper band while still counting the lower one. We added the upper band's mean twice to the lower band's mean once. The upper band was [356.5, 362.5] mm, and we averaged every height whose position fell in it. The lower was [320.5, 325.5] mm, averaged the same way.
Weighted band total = 74.7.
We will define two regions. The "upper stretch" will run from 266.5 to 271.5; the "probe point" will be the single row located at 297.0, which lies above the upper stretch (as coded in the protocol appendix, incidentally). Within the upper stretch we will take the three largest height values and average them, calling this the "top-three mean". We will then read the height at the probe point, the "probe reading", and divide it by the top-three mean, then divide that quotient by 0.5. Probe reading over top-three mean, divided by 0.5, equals 1.81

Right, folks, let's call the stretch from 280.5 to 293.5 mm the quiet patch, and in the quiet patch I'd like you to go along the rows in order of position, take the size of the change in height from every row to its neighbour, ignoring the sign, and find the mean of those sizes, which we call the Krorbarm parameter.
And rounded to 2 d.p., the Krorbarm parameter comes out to 1.08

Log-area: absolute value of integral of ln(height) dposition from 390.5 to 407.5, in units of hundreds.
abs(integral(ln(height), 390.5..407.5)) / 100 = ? 0.554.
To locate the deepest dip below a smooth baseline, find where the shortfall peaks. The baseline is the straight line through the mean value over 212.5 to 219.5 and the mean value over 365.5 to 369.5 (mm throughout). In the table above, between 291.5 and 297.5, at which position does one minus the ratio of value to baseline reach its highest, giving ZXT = 297.0 mm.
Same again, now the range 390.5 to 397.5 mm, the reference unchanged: 397.0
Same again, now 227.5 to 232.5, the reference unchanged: 232.0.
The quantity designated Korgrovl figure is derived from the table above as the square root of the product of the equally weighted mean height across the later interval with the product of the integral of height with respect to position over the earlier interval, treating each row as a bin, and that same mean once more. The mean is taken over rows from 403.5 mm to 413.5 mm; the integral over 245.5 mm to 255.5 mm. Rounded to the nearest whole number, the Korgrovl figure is 404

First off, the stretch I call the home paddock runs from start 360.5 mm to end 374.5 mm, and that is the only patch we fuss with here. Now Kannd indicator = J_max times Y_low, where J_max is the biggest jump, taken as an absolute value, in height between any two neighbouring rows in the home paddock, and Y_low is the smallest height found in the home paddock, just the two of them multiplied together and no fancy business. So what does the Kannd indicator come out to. 62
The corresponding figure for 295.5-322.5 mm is 69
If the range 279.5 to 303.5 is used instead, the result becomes 50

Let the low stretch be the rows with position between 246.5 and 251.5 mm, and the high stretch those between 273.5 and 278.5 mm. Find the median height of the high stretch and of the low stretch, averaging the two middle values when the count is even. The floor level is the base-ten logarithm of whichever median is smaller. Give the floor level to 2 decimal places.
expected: 1.40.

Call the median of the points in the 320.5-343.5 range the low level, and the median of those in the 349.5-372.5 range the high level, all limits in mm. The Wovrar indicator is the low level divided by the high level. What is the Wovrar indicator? 0.94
